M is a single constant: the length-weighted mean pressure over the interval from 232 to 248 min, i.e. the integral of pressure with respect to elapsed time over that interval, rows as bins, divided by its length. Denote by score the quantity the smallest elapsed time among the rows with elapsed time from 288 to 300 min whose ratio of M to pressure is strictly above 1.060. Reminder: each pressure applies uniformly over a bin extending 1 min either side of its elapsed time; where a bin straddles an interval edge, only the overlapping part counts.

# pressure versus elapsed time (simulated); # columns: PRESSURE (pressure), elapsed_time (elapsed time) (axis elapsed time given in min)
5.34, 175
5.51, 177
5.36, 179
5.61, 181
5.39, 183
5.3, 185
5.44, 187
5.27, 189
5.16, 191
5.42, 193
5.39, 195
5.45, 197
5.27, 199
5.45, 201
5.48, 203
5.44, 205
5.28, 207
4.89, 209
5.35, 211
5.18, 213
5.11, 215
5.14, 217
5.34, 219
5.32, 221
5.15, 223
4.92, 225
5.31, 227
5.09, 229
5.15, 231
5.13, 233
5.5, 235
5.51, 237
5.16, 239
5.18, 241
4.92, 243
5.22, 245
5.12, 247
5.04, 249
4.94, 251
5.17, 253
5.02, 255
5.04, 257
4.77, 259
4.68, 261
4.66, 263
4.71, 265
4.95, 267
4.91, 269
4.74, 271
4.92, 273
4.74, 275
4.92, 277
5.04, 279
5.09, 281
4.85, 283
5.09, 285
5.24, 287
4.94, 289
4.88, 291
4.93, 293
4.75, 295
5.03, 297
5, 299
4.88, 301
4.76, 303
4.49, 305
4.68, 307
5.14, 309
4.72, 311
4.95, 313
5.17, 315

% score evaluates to 291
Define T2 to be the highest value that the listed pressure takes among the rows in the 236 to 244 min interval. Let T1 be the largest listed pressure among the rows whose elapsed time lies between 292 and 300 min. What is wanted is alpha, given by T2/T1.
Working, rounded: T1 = 5.03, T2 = 5.51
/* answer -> 1.10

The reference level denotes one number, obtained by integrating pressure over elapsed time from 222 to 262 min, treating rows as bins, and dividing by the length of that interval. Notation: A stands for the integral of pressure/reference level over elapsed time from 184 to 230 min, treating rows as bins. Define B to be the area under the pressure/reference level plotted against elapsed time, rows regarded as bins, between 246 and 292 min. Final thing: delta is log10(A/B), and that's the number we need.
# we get 0.028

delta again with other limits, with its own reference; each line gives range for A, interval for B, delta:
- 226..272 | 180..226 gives -0.021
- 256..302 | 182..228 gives -0.032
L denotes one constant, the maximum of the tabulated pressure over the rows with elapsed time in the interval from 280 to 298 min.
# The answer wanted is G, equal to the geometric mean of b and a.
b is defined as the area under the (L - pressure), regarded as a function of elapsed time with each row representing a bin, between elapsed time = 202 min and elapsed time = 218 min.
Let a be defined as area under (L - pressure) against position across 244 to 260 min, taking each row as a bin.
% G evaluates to 0.6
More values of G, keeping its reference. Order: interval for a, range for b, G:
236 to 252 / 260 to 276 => 3.5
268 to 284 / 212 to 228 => 2.2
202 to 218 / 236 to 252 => 0.4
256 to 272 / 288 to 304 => 6.2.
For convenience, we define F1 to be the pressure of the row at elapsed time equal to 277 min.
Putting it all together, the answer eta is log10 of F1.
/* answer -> 0.69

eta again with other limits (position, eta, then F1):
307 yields 0.67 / 4.68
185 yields 0.72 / 5.3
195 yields 0.73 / 5.39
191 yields 0.71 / 5.16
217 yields 0.71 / 5.14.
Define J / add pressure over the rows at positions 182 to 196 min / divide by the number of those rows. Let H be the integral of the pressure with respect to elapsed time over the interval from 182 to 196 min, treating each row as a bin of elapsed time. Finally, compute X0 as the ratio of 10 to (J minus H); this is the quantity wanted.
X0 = -0.144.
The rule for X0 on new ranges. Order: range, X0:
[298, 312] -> -0.160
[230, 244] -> -0.147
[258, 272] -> -0.161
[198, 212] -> -0.145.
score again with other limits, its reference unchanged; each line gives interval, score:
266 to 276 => 269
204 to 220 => 209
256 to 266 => 259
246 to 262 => 259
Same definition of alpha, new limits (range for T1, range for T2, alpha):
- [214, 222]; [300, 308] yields 0.91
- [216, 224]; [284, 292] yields 0.98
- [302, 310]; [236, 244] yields 1.07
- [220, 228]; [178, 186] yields 1.05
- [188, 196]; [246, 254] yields 0.95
